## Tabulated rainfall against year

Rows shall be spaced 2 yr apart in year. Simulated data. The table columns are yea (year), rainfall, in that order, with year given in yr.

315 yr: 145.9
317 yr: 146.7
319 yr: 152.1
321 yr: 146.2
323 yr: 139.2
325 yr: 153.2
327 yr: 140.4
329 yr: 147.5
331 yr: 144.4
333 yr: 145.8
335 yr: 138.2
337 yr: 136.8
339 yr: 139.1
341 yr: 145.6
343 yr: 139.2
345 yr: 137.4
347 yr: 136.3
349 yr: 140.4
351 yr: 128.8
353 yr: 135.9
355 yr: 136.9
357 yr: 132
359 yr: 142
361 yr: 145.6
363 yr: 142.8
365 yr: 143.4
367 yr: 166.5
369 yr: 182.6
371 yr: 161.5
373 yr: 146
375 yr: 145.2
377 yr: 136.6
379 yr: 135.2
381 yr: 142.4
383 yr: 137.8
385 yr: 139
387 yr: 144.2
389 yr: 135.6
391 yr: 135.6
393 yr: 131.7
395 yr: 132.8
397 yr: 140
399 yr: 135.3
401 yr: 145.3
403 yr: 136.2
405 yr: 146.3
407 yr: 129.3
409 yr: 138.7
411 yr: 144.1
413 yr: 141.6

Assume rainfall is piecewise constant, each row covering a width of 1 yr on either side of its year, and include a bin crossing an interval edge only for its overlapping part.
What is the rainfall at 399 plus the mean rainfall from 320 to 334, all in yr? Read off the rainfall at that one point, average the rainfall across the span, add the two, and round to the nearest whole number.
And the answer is 281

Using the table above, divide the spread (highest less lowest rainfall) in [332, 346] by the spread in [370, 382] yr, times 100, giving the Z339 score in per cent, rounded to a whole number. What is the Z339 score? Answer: 34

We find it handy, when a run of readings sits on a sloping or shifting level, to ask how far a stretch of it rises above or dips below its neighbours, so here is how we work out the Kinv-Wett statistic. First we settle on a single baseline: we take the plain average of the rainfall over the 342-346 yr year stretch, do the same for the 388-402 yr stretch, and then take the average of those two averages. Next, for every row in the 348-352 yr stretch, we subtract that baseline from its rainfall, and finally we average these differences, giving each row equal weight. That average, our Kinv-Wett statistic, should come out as -2.9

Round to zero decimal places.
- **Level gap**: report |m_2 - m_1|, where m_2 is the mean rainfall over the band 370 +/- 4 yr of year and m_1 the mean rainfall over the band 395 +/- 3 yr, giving 29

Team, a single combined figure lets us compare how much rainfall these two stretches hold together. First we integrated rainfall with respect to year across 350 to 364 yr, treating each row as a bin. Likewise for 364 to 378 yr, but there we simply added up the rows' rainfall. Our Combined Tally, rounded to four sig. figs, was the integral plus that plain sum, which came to 3010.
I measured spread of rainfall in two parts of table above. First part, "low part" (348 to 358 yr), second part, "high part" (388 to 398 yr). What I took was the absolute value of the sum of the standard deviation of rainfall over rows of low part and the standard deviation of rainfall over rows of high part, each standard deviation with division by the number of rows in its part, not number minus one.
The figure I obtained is 6.9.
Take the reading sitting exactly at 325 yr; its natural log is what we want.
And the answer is 5.03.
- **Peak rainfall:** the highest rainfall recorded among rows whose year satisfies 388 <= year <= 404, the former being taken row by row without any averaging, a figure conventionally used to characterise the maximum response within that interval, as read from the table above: 145.3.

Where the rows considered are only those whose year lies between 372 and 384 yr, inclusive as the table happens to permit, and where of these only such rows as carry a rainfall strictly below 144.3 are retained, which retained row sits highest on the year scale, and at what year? 383 yr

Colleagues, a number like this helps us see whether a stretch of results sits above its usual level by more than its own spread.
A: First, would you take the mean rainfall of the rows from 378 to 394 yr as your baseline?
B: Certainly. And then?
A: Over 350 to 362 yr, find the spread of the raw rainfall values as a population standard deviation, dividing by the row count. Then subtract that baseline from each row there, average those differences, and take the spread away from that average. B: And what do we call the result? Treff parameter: -6.5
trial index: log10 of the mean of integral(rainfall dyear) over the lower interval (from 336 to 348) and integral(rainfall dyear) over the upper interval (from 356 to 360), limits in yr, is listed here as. 3.04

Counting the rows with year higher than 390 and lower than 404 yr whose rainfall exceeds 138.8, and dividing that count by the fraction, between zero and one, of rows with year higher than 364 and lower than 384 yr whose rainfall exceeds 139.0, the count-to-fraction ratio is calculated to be 2.9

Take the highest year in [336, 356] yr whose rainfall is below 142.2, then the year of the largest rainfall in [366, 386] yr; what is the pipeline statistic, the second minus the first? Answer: 14 yr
